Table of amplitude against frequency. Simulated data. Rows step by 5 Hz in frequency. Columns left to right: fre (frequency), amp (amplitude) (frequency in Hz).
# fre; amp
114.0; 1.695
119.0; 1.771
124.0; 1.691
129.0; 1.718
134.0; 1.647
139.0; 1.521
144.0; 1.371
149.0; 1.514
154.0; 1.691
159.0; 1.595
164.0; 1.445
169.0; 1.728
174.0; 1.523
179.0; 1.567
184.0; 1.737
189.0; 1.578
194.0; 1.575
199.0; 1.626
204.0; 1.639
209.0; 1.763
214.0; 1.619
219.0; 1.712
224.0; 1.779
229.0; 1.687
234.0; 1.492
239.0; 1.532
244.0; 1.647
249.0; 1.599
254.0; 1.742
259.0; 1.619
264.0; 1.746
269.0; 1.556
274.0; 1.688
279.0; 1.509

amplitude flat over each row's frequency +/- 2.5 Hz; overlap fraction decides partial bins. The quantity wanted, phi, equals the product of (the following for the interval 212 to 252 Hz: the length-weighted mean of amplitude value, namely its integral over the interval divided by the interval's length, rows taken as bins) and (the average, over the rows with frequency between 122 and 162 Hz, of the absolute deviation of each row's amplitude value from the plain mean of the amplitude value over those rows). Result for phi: 0.153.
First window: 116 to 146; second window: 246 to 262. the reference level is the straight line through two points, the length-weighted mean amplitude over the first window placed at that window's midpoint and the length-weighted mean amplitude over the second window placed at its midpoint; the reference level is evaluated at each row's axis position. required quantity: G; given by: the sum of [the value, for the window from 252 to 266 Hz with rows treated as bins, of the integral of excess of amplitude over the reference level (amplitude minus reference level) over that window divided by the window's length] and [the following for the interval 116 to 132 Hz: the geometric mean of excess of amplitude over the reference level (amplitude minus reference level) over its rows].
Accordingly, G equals 0.14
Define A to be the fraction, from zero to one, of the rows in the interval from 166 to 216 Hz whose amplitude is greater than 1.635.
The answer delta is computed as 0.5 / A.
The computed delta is 1.25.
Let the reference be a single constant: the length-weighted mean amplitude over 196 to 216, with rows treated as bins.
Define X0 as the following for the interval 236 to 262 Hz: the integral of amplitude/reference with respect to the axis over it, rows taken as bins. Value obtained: 25.5 Hz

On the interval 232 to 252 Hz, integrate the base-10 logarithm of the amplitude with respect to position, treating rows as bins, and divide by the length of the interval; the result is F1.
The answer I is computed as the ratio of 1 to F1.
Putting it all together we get 5.1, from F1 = 0.197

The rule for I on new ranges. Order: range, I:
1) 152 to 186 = 4.9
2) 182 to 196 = 4.7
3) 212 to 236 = 4.5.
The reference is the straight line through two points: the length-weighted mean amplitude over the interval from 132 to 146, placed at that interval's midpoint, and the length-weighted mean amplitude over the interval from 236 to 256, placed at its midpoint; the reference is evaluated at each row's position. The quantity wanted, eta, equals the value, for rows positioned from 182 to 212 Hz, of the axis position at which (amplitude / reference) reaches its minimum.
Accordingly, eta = 194.0 Hz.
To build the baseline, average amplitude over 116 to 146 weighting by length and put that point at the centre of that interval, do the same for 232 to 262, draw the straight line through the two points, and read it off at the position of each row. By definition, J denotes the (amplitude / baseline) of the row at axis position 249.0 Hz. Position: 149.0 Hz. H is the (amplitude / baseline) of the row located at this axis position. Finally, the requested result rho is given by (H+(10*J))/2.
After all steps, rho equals 5.44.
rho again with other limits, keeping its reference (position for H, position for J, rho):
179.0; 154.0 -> 5.70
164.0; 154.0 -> 5.66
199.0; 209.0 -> 5.96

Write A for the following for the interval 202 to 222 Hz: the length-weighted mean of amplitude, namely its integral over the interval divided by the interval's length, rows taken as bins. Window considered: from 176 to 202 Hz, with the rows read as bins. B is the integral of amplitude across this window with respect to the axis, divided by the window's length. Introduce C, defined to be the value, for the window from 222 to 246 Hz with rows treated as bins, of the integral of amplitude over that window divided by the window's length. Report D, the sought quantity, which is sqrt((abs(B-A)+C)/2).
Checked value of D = 0.921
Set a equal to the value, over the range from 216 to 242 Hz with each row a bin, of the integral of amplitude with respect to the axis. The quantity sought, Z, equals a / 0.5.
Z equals 85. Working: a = 43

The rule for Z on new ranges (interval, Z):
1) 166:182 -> 51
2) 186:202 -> 51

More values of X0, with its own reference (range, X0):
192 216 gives 23.8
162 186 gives 23.1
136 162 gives 24.1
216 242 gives 25.7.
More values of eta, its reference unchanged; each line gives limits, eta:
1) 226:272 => 234.0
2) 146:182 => 164.0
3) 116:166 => 144.0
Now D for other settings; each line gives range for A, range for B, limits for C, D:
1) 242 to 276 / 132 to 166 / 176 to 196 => 0.930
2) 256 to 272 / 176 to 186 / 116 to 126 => 0.931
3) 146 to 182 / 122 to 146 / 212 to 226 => 0.926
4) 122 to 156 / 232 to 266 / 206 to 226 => 0.935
